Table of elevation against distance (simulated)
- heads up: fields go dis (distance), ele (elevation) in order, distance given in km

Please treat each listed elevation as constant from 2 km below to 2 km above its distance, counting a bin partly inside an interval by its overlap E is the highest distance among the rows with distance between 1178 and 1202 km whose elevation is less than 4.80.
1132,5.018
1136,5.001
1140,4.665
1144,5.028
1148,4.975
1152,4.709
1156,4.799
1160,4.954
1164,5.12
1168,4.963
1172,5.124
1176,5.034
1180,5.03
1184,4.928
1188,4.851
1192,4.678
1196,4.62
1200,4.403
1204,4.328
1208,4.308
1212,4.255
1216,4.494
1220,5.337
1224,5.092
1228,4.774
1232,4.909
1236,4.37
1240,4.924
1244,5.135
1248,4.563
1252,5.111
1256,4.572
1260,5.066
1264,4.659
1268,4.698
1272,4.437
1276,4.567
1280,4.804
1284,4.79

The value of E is 1200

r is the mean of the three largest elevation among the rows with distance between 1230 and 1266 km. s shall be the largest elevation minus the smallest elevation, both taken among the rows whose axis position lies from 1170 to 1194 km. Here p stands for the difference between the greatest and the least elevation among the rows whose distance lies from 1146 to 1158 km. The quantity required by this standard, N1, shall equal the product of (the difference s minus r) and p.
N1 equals -1.2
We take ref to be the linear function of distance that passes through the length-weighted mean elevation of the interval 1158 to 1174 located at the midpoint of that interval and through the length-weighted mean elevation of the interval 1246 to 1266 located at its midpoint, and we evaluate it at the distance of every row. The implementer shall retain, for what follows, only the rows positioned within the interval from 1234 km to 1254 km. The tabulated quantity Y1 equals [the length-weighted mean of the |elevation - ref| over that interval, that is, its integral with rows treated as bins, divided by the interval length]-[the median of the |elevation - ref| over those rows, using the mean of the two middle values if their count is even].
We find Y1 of -0.02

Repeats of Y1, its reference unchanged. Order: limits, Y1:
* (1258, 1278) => 0.02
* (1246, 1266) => -0.02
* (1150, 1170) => 0.07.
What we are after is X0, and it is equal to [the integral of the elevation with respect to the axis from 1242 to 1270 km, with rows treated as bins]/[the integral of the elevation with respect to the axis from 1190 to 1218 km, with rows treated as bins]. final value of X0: 1.087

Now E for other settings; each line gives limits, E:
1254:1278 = 1276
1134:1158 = 1156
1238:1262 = 1256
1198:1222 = 1216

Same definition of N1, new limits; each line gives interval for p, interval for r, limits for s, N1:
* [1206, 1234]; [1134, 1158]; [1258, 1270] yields -5.0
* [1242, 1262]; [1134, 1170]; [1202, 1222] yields -2.3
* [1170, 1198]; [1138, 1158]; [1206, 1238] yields -1.9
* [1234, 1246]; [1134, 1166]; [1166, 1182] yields -3.7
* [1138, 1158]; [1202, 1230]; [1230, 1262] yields -1.6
